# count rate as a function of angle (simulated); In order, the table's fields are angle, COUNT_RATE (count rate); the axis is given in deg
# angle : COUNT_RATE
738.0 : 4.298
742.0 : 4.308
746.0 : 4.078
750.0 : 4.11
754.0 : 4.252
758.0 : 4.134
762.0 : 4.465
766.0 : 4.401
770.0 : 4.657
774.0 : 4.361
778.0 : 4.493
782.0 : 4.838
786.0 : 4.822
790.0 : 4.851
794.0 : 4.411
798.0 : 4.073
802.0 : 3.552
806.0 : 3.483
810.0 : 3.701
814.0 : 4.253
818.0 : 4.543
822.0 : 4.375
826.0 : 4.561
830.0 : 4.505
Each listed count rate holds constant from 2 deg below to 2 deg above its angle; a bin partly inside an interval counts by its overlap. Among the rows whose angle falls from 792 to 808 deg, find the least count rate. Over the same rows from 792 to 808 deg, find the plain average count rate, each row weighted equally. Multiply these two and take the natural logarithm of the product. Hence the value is 2.6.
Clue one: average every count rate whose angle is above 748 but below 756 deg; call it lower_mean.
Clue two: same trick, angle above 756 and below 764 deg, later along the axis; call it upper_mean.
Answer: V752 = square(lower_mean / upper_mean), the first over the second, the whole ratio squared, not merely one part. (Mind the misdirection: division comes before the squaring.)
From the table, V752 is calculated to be 0.95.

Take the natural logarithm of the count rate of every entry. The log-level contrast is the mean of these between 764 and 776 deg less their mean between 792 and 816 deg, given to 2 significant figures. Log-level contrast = 0.14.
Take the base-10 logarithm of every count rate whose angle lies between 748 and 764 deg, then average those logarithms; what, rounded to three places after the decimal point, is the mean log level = 0.627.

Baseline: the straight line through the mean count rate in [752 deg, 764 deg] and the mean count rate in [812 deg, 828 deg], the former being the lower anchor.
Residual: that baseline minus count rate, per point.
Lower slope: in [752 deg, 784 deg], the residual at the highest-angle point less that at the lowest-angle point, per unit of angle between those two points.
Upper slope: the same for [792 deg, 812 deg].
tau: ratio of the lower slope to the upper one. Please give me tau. -0.4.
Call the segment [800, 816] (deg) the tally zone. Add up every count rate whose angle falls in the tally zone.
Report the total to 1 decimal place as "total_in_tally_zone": 15.0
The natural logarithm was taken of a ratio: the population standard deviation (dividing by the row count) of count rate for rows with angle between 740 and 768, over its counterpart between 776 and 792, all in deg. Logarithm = -0.1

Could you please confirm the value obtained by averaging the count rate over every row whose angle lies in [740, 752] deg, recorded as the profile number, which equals 4.17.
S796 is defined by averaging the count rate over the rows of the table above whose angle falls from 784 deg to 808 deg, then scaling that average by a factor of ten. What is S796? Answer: 42.0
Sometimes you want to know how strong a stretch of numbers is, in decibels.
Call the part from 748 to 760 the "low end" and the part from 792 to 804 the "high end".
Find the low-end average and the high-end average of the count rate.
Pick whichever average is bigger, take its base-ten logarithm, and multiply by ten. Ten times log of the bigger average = 6.20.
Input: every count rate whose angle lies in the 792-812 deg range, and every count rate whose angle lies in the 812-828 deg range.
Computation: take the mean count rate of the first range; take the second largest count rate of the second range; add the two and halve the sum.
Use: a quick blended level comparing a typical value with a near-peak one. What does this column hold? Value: 4.2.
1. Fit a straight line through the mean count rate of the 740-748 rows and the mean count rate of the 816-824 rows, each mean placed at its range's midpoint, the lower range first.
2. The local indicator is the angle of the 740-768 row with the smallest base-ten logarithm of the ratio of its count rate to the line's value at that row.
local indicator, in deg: 746.0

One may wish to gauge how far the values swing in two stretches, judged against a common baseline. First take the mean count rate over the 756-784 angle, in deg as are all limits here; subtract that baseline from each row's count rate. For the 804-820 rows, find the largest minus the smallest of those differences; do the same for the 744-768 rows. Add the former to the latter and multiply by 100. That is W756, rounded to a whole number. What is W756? 145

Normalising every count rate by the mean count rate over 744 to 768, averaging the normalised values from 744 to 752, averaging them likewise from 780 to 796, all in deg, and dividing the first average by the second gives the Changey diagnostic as 0.87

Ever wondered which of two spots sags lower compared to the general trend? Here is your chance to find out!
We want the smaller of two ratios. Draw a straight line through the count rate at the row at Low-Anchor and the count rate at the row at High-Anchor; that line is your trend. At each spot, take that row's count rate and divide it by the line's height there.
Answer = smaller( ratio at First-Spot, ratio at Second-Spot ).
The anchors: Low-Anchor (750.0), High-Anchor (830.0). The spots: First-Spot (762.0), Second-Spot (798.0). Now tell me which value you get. 0.94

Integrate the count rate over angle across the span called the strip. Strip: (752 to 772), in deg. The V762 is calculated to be 88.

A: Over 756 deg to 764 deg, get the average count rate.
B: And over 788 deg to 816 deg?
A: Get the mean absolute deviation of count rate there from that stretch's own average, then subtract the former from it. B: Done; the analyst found -3.90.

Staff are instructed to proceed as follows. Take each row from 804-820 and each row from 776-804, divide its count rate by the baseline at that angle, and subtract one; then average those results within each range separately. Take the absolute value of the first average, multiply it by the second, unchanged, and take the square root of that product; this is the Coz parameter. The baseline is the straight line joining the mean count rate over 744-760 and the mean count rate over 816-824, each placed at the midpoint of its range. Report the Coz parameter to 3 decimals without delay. 0.051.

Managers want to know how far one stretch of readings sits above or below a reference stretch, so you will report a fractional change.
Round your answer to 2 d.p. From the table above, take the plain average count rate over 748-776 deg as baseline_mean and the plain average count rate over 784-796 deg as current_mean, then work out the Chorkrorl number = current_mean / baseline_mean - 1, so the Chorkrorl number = 0.08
